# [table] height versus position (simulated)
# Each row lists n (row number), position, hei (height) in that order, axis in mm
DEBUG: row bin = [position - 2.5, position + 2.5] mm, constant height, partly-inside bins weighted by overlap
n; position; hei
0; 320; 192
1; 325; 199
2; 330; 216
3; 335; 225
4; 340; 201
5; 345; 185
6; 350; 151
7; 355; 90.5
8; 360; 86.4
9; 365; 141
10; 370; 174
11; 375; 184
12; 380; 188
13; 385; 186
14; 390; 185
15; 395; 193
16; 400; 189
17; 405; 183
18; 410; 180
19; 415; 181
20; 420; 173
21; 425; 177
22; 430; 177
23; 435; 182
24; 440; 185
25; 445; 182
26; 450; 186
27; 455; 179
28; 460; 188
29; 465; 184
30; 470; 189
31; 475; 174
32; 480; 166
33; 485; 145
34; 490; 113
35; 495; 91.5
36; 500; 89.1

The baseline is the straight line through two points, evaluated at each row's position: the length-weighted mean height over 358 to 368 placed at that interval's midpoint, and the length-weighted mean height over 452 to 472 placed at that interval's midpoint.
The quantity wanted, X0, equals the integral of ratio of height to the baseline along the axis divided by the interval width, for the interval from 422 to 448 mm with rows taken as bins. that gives 1.08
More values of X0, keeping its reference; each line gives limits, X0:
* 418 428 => 1.10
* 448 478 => 0.99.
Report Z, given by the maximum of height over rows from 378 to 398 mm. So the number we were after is 193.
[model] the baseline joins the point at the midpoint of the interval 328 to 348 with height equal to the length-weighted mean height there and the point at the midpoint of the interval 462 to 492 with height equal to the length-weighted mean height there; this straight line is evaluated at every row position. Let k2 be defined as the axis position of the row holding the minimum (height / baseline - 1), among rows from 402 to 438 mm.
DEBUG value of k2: 420 mm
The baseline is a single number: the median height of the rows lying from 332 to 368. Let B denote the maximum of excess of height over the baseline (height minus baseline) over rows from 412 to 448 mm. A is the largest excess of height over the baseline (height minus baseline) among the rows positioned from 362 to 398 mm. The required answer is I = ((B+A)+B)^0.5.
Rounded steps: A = 42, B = 34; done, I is 10.5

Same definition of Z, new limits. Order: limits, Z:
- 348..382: 188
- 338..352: 201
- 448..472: 189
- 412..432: 181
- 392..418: 193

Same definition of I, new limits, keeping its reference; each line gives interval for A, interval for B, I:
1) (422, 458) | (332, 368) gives 13.5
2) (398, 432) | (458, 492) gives 10.7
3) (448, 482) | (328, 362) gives 13.6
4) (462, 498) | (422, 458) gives 10.4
